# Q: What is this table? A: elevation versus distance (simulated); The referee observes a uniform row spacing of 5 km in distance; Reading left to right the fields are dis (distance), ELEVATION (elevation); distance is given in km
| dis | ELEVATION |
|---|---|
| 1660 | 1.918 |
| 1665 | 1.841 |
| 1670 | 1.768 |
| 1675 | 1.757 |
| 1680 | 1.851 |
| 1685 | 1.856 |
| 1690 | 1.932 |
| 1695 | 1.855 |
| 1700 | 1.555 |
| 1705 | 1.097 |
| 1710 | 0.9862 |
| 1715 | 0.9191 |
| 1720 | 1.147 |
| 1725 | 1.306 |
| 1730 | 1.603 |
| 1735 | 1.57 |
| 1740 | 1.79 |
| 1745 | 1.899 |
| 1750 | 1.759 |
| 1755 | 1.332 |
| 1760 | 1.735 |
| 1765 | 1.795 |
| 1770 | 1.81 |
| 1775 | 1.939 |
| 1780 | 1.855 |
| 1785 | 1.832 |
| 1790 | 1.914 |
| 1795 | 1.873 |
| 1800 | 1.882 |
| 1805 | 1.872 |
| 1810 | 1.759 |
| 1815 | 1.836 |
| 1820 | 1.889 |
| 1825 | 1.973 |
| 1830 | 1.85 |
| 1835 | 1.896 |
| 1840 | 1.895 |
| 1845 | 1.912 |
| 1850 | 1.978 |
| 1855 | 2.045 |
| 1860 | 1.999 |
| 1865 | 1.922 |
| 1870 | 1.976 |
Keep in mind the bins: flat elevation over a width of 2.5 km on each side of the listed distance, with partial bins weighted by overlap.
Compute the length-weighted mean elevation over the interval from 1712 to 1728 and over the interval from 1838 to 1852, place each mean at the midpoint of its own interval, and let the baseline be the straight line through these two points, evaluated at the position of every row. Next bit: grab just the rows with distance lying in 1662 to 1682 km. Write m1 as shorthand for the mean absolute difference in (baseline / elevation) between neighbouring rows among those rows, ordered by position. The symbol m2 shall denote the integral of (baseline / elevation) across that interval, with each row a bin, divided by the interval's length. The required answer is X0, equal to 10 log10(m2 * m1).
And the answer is -20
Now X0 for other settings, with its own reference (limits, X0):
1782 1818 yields -16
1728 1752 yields -14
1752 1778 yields -12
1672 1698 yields -21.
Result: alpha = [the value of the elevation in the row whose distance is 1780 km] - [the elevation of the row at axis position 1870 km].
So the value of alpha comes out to -0.12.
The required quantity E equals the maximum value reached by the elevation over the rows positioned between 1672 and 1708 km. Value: 1.932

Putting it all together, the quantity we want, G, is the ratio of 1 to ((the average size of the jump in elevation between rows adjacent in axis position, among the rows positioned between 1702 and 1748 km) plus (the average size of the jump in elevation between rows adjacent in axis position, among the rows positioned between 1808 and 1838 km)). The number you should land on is 4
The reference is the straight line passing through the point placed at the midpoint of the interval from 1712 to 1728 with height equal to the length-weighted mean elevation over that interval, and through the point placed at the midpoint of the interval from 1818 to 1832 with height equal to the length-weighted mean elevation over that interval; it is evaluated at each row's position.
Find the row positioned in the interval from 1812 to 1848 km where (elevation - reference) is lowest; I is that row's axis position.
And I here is 1845 km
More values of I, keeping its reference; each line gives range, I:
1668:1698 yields 1695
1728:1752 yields 1735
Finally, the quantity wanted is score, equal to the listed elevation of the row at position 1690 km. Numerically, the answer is 1.932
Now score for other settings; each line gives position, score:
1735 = 1.57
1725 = 1.306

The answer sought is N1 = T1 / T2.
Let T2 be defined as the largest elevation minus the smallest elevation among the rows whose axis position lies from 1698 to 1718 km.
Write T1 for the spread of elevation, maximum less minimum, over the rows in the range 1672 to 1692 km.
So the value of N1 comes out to 0.3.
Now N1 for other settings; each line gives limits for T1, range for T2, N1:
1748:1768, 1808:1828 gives 2.2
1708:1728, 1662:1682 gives 4.1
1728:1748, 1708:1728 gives 0.9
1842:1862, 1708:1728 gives 0.3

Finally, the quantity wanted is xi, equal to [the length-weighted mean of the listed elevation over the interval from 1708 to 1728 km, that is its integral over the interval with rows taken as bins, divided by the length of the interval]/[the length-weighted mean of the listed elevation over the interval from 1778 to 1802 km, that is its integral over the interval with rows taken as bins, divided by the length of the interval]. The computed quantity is 0.59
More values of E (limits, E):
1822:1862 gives 2.045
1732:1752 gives 1.899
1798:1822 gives 1.889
